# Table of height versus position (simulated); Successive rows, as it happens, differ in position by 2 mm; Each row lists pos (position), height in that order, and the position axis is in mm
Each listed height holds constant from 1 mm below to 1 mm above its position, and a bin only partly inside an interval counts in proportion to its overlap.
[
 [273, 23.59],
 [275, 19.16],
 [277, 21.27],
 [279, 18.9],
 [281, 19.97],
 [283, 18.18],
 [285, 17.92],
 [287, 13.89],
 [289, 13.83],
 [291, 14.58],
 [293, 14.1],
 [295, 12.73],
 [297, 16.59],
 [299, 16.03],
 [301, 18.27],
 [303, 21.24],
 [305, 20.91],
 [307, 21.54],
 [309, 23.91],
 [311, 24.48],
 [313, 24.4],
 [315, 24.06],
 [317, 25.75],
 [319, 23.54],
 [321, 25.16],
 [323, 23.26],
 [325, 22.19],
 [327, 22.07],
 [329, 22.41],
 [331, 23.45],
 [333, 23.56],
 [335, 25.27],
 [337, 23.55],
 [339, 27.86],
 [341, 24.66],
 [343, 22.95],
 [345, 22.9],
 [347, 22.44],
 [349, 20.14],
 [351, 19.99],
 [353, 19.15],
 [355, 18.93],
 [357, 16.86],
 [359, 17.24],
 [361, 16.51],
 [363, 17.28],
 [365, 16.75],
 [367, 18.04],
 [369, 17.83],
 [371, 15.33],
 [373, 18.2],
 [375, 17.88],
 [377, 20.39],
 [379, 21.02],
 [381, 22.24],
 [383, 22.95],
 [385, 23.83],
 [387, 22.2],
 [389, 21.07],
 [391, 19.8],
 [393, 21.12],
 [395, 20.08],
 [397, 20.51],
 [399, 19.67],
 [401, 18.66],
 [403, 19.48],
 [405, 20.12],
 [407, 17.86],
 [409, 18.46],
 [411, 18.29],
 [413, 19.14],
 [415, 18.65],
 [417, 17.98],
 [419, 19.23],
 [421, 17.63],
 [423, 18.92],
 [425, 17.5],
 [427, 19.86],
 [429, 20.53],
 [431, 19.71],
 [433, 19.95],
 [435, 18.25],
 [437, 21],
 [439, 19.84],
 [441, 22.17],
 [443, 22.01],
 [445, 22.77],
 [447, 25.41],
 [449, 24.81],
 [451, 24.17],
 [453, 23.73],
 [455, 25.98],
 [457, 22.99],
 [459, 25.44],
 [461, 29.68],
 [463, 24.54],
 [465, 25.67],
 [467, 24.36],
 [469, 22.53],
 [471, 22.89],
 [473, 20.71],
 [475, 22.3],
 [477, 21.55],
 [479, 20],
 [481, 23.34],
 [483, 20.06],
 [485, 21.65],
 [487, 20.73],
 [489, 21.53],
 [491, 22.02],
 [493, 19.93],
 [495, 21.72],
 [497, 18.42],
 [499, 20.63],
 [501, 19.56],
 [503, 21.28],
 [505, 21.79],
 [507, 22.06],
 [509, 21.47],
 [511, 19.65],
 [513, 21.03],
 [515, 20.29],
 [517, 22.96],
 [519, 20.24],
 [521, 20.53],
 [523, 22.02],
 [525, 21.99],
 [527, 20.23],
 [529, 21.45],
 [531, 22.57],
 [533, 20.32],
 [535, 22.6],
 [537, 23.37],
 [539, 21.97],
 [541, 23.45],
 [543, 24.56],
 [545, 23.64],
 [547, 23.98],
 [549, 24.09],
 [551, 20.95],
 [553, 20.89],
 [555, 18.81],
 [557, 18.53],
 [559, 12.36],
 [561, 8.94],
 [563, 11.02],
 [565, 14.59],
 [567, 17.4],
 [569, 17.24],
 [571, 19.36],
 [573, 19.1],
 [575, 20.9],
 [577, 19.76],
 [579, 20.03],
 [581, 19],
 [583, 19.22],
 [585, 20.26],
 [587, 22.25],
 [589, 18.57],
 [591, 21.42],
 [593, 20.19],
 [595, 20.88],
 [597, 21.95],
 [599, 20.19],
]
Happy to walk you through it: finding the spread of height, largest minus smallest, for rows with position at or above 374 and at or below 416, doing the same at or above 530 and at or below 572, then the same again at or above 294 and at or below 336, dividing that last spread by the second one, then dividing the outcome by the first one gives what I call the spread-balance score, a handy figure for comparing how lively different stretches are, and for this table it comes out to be 0.14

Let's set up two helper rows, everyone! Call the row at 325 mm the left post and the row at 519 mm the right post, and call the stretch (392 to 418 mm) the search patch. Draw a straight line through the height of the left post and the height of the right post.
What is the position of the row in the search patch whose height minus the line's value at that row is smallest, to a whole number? 407 mm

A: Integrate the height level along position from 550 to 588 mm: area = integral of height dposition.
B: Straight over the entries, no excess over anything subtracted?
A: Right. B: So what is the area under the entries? 681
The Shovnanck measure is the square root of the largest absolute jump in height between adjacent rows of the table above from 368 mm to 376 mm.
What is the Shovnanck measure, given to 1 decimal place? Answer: 1.7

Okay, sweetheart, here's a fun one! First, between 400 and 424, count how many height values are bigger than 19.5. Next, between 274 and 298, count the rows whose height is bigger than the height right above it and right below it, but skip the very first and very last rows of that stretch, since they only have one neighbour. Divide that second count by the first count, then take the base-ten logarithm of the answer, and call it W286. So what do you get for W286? 0.48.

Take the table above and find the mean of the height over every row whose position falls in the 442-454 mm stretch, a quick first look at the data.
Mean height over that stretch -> 23.8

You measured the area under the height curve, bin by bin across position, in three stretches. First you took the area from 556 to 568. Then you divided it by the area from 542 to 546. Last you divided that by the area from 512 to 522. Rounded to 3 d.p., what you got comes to 0.008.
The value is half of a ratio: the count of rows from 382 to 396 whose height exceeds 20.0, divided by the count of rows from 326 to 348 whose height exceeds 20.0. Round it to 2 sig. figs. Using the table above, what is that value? 0.27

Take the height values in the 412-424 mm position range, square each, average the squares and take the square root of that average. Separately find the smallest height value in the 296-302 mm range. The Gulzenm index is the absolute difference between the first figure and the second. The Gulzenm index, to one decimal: 2.6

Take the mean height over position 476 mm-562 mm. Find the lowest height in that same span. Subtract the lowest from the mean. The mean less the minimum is 12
